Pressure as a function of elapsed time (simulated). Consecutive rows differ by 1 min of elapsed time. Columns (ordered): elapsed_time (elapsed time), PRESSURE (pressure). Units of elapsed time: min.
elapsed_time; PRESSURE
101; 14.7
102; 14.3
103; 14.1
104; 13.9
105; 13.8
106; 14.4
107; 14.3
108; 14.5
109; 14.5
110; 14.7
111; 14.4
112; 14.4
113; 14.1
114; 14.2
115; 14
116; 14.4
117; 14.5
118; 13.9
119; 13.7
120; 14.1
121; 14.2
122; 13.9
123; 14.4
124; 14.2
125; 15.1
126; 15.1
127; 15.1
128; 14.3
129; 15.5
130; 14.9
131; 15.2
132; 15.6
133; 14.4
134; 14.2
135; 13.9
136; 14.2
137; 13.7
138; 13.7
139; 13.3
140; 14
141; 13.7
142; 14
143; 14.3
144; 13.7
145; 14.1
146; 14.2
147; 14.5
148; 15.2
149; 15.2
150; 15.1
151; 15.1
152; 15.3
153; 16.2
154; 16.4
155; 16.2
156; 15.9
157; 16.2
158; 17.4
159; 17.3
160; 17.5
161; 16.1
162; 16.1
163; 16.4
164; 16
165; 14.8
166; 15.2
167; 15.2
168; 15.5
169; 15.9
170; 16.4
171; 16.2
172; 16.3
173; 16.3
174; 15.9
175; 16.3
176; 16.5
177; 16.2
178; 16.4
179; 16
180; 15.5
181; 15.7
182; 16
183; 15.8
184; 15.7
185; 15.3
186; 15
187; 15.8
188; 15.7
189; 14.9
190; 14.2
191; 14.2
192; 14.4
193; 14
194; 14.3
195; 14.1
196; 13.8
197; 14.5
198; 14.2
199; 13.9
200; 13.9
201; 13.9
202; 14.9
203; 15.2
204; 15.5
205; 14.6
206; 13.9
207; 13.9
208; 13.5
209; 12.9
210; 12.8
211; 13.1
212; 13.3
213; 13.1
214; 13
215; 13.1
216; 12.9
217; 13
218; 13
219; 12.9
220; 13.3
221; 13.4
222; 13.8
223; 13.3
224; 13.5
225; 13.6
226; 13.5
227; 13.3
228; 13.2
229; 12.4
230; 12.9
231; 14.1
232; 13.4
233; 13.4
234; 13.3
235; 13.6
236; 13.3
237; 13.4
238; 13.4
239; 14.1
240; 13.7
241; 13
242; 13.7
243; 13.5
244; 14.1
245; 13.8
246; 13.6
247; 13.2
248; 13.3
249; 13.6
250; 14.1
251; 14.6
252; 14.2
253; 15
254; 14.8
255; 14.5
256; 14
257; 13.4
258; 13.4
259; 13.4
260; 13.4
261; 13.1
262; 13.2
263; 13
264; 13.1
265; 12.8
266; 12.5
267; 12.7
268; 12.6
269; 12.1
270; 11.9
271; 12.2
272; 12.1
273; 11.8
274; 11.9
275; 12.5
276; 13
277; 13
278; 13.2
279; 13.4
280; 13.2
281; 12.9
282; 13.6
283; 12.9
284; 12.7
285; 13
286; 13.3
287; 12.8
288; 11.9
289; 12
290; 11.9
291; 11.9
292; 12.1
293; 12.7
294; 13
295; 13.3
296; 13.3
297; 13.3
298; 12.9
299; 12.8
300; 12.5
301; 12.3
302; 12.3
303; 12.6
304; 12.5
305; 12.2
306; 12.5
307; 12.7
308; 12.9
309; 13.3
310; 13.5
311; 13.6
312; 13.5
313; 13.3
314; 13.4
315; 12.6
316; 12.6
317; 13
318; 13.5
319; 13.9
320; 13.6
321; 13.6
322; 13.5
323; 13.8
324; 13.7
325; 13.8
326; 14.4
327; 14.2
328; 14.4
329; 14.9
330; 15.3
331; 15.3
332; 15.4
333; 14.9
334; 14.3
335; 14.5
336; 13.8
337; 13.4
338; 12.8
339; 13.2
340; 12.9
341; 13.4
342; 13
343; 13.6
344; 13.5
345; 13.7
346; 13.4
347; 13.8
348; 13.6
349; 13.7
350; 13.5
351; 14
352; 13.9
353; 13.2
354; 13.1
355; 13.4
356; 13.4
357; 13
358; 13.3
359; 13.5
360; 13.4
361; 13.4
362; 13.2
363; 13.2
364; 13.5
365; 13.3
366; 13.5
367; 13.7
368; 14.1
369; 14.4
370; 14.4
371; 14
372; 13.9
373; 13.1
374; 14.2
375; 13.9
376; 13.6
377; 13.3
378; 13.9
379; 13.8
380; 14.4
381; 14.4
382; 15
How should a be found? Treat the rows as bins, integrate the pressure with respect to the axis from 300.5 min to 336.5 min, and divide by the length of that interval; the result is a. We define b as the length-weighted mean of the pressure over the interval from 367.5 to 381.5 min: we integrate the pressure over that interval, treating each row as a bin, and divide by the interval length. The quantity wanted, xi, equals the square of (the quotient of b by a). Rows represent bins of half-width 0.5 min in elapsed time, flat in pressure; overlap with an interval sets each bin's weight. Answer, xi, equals 1.1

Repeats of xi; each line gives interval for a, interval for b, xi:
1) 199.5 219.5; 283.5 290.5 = 0.8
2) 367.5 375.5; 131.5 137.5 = 1.0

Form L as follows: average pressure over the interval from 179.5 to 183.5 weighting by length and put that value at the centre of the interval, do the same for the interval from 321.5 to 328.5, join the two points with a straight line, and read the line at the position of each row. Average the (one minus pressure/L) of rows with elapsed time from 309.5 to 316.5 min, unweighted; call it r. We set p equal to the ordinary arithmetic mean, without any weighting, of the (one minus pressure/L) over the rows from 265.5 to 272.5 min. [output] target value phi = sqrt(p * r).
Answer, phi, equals 0.102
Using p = 0.161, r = 0.06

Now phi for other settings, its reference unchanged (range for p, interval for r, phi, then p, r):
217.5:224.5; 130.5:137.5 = 0.121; 0.128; 0.12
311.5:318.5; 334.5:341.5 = 0.044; 0.069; 0.03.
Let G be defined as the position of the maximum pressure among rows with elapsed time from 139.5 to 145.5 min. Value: 143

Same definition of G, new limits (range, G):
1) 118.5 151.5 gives 132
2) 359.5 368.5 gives 368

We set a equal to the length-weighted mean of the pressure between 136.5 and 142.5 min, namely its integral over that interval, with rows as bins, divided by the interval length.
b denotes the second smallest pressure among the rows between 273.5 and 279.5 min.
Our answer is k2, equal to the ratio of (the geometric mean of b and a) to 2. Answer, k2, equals 6.55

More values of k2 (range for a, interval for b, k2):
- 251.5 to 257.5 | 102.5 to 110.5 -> 7.05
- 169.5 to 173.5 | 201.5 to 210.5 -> 7.25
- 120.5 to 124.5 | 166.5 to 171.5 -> 7.41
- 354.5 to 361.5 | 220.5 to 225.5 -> 6.69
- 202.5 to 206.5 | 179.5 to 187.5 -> 7.52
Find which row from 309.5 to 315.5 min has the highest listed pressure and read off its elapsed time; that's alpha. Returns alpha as 311 min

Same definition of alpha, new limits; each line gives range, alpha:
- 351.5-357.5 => 352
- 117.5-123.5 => 123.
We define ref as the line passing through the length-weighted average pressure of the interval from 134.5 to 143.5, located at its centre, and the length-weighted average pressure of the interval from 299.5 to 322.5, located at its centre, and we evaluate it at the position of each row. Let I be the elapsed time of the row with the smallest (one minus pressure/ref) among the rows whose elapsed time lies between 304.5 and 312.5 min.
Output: 311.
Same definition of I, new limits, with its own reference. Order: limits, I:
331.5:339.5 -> 332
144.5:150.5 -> 149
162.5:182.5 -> 176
